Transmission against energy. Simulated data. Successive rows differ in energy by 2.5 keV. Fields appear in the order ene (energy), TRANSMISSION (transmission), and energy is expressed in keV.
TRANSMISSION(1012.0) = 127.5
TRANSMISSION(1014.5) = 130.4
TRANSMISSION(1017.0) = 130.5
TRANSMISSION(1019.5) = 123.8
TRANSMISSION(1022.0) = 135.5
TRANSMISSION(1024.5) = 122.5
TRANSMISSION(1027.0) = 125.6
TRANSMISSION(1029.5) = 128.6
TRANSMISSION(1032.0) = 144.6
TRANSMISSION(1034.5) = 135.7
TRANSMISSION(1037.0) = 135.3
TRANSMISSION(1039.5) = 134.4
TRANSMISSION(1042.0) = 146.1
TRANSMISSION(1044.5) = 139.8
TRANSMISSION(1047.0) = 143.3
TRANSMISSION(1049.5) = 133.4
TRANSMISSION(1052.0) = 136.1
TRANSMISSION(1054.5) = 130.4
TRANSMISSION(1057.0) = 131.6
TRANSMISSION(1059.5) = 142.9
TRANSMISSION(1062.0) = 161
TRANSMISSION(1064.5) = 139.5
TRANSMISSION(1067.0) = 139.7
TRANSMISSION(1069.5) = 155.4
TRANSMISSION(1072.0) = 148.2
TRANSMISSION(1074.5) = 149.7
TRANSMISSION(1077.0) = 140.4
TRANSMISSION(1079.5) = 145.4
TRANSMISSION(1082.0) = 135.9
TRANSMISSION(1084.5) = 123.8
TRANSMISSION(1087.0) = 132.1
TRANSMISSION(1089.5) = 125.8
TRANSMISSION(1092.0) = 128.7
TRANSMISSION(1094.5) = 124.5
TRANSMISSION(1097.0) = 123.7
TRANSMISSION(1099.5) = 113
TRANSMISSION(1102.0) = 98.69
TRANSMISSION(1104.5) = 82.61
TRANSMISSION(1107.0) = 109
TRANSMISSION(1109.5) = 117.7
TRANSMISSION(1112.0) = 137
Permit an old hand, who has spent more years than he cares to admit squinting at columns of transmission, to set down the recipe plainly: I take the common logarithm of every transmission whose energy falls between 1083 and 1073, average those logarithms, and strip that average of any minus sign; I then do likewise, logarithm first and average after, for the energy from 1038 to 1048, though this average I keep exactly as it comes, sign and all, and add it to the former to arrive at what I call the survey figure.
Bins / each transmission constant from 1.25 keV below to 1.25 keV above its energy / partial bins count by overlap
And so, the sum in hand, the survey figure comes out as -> 4.30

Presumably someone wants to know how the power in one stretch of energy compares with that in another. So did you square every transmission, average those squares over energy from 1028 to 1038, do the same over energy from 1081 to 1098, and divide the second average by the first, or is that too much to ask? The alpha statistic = 0.88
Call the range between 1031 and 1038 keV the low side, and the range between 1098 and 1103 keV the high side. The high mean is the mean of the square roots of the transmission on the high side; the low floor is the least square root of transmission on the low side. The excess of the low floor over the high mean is 1.3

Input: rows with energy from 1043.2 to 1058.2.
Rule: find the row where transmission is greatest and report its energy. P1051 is 1047.0 keV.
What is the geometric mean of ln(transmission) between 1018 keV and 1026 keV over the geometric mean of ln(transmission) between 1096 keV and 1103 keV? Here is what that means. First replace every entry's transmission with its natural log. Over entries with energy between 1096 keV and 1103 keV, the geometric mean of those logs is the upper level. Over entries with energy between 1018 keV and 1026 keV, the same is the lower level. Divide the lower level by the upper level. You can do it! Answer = 1.028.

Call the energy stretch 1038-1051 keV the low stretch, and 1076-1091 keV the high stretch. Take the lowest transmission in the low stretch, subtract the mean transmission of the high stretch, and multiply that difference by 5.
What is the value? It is -2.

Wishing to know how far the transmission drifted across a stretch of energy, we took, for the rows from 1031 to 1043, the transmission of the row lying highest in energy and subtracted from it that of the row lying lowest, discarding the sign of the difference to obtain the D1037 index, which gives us 1.5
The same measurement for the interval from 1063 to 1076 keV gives 10.2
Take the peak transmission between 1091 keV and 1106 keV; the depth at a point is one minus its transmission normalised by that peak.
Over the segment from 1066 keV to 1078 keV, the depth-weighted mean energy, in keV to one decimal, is 1071.9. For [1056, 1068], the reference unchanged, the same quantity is 1062.4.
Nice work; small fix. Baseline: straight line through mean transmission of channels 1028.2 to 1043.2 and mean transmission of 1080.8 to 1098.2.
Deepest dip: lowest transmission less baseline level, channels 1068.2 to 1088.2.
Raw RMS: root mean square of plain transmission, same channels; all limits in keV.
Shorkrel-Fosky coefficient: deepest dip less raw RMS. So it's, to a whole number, -147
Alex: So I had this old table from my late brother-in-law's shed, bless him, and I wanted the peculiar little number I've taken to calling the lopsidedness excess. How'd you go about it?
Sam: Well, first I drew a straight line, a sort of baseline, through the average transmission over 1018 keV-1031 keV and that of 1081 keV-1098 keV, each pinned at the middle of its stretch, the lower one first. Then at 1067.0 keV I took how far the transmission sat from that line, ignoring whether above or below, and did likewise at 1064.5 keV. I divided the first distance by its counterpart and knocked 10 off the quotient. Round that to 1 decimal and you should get -9.0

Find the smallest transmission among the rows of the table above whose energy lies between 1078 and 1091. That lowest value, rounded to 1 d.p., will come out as 123.8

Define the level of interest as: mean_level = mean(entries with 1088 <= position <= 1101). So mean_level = 123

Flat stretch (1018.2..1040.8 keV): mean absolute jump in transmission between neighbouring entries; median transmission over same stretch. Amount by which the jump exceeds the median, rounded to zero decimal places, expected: -127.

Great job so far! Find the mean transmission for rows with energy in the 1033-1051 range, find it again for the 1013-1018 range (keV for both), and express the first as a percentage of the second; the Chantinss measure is 106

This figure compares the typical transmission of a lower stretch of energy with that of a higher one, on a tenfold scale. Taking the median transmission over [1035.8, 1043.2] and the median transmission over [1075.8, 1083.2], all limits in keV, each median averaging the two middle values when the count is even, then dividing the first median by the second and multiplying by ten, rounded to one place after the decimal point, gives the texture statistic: 9.6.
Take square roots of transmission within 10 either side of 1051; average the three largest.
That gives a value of 12.0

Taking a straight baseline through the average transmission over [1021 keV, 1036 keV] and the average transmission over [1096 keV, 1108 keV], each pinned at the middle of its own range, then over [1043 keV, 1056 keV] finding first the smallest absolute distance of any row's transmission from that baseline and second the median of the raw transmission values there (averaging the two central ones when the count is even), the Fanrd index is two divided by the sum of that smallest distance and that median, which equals 0.0139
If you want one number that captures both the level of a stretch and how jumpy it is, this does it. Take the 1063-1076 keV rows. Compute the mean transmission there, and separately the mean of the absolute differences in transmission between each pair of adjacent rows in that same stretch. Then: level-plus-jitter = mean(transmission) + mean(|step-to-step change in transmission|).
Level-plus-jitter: 153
